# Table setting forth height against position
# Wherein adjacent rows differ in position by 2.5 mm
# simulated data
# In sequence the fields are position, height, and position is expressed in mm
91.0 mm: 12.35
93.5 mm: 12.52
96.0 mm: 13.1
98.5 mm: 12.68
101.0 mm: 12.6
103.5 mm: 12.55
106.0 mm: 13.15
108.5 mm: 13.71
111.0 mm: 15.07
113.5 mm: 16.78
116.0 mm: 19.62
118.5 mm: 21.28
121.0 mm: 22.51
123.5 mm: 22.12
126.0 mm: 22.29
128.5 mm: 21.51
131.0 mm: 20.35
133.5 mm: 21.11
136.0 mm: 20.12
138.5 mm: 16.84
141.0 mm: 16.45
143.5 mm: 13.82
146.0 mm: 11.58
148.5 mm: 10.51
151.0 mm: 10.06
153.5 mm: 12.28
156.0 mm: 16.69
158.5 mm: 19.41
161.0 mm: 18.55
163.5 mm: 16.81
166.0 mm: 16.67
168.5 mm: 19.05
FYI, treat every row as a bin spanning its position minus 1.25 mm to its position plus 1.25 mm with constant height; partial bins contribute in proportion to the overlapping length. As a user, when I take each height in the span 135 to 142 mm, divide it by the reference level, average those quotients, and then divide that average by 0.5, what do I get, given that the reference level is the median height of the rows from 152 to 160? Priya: 2.1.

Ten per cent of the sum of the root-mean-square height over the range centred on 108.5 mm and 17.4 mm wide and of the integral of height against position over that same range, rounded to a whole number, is 27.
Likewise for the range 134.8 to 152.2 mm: 26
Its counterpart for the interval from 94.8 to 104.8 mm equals 14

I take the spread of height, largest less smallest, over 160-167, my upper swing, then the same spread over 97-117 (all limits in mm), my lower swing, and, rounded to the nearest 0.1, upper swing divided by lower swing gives 0.3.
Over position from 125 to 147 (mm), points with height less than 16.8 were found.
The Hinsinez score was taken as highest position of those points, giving 146.0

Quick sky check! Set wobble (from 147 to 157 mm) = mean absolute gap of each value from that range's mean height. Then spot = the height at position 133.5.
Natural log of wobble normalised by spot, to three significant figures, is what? -2.28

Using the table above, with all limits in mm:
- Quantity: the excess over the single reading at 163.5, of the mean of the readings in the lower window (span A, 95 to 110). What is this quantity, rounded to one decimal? -3.8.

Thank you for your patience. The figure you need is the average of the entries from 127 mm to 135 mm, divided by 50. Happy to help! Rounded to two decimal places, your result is 0.42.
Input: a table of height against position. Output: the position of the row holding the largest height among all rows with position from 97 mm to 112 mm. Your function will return 111.0 mm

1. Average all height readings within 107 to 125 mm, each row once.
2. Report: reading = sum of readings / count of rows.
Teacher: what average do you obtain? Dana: 18.7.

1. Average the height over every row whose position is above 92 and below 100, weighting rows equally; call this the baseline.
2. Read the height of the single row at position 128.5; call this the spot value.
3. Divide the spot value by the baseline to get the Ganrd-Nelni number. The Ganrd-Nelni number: 1.7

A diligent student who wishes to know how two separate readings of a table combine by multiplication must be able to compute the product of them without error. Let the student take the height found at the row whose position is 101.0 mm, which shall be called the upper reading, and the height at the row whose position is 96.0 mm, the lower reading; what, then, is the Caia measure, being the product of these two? 165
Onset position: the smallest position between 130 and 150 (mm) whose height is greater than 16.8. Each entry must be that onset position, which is 131.0 mm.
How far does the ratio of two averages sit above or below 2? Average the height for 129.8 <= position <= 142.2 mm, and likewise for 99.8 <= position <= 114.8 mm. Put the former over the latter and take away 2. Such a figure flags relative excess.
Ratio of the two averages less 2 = -0.64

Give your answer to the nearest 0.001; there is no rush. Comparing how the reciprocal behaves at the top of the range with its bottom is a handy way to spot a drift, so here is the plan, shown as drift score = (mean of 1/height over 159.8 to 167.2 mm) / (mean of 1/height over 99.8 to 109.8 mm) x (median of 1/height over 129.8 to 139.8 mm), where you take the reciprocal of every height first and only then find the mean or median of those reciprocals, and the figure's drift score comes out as 0.037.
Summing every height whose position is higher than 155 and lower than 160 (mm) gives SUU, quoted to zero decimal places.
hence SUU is 36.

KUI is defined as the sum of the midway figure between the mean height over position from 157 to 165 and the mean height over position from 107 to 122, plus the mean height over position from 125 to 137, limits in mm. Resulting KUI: 39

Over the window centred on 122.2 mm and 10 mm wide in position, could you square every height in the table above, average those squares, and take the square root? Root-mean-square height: 22.1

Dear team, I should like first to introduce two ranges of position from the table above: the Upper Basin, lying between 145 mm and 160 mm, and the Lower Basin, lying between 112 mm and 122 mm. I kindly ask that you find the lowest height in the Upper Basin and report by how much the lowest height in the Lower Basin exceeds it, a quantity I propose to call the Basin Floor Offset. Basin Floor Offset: 7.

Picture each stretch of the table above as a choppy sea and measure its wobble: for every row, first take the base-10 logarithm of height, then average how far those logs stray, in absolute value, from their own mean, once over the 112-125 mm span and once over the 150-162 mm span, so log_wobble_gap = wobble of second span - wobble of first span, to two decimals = 0.06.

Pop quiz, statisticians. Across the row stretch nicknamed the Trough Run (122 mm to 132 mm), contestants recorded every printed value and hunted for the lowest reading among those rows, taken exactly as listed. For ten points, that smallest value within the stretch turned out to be 20.35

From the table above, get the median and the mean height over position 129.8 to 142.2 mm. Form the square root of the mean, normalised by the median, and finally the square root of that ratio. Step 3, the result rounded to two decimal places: 0.47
